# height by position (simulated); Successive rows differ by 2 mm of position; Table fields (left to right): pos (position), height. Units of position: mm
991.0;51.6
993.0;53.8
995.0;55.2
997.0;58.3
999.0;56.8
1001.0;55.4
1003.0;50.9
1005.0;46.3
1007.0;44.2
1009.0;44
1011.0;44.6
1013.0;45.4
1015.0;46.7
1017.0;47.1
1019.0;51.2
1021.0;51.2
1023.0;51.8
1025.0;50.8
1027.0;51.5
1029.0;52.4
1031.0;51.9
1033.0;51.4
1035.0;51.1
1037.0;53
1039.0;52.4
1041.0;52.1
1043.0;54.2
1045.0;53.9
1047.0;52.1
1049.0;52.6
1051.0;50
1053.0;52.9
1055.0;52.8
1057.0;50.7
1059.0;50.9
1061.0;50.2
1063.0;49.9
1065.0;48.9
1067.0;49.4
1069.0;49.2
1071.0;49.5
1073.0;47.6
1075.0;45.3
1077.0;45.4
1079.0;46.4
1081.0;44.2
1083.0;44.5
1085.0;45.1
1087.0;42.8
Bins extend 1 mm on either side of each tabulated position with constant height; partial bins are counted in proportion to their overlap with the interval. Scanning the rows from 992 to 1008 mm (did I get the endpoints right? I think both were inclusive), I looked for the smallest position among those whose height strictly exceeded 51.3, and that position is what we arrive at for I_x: 993.0 mm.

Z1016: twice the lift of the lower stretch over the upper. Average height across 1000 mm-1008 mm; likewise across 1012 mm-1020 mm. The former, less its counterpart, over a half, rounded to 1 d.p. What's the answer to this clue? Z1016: 3.2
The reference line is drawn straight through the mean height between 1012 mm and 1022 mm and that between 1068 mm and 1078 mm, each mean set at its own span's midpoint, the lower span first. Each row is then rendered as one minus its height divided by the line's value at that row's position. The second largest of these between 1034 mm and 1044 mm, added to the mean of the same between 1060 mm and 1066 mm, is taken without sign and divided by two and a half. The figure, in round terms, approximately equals 0.053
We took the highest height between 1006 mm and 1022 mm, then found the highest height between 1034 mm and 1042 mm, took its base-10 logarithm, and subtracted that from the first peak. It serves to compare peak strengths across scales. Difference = 49.5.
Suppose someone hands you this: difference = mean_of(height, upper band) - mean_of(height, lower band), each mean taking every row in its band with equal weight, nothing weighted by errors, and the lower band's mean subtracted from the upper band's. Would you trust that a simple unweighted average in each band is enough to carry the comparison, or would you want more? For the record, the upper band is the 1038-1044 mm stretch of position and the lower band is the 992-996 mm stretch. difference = -1.6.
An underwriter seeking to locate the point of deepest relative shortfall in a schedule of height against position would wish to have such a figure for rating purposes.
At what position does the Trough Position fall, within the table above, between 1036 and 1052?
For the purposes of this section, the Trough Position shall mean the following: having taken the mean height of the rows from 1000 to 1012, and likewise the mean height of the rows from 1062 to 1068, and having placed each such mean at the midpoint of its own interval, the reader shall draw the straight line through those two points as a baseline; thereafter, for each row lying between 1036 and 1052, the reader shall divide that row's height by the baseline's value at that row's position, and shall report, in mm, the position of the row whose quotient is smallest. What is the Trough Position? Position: 1051.0 mm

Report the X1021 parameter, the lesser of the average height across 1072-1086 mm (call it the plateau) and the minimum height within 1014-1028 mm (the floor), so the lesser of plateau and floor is 45.5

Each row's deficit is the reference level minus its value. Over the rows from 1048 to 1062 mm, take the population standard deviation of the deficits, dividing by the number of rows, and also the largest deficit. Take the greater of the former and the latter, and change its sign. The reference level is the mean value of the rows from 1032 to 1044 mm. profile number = -2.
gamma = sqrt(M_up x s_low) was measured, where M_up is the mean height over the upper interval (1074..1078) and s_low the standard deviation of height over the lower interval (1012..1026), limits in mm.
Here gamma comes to 11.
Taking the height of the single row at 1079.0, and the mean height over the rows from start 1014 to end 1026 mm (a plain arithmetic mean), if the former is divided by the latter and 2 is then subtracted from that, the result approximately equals -1.07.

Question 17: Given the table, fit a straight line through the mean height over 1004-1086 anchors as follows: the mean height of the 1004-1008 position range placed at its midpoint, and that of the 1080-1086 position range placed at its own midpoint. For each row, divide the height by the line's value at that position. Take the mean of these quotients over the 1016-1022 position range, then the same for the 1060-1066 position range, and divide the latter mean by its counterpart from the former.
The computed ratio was 1.00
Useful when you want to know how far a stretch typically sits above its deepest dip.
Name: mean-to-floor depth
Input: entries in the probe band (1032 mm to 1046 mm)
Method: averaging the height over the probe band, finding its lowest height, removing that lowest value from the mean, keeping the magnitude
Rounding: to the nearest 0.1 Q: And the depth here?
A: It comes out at 1.5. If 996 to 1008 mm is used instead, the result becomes 7.8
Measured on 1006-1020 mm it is 2.2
